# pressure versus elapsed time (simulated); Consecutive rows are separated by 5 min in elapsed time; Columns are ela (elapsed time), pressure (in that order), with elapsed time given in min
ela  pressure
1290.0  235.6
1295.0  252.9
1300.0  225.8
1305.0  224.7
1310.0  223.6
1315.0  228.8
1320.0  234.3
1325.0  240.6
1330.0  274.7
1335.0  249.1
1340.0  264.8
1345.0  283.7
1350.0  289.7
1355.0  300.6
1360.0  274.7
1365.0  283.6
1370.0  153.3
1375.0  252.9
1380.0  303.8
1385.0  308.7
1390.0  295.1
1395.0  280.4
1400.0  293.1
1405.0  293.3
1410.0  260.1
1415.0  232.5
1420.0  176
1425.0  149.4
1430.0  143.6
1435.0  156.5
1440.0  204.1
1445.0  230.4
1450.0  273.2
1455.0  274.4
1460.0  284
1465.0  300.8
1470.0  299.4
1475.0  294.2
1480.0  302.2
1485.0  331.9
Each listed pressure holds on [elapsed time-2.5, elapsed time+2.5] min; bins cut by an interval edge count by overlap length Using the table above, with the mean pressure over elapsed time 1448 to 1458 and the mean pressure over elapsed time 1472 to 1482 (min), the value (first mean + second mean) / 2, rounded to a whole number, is 286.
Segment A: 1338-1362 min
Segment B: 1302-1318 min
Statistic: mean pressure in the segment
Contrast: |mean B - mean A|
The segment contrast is 57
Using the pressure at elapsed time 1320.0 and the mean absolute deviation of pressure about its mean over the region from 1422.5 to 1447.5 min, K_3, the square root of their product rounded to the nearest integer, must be 87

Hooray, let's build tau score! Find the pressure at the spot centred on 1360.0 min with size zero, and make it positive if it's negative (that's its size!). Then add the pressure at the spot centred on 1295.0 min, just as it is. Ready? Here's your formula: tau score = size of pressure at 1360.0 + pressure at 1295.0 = 528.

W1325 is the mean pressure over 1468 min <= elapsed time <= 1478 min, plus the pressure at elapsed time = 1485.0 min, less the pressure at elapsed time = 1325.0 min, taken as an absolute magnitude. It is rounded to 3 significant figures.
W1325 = 388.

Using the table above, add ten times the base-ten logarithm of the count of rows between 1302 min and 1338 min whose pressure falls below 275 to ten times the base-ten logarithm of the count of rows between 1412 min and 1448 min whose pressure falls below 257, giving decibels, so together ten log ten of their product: 17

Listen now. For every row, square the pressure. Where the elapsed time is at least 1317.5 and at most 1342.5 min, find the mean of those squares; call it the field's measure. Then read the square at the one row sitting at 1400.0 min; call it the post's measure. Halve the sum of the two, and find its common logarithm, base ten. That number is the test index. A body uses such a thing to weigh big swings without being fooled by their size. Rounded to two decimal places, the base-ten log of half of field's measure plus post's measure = 4.88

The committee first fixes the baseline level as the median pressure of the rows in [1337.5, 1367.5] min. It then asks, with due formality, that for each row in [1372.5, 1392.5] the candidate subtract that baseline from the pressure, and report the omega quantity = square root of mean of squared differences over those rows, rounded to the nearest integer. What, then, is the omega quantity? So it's 23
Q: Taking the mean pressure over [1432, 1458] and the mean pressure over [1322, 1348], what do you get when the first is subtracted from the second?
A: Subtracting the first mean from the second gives 35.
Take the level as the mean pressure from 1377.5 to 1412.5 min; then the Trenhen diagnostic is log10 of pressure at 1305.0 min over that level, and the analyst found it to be -0.11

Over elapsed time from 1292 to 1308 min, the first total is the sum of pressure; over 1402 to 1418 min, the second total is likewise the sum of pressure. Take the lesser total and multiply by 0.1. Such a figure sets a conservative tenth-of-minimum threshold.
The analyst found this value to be 70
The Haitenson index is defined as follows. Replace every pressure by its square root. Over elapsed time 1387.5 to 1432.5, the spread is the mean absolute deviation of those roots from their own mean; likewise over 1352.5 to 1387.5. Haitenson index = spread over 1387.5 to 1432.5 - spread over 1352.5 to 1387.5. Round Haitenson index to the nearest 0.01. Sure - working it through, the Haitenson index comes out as 0.59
